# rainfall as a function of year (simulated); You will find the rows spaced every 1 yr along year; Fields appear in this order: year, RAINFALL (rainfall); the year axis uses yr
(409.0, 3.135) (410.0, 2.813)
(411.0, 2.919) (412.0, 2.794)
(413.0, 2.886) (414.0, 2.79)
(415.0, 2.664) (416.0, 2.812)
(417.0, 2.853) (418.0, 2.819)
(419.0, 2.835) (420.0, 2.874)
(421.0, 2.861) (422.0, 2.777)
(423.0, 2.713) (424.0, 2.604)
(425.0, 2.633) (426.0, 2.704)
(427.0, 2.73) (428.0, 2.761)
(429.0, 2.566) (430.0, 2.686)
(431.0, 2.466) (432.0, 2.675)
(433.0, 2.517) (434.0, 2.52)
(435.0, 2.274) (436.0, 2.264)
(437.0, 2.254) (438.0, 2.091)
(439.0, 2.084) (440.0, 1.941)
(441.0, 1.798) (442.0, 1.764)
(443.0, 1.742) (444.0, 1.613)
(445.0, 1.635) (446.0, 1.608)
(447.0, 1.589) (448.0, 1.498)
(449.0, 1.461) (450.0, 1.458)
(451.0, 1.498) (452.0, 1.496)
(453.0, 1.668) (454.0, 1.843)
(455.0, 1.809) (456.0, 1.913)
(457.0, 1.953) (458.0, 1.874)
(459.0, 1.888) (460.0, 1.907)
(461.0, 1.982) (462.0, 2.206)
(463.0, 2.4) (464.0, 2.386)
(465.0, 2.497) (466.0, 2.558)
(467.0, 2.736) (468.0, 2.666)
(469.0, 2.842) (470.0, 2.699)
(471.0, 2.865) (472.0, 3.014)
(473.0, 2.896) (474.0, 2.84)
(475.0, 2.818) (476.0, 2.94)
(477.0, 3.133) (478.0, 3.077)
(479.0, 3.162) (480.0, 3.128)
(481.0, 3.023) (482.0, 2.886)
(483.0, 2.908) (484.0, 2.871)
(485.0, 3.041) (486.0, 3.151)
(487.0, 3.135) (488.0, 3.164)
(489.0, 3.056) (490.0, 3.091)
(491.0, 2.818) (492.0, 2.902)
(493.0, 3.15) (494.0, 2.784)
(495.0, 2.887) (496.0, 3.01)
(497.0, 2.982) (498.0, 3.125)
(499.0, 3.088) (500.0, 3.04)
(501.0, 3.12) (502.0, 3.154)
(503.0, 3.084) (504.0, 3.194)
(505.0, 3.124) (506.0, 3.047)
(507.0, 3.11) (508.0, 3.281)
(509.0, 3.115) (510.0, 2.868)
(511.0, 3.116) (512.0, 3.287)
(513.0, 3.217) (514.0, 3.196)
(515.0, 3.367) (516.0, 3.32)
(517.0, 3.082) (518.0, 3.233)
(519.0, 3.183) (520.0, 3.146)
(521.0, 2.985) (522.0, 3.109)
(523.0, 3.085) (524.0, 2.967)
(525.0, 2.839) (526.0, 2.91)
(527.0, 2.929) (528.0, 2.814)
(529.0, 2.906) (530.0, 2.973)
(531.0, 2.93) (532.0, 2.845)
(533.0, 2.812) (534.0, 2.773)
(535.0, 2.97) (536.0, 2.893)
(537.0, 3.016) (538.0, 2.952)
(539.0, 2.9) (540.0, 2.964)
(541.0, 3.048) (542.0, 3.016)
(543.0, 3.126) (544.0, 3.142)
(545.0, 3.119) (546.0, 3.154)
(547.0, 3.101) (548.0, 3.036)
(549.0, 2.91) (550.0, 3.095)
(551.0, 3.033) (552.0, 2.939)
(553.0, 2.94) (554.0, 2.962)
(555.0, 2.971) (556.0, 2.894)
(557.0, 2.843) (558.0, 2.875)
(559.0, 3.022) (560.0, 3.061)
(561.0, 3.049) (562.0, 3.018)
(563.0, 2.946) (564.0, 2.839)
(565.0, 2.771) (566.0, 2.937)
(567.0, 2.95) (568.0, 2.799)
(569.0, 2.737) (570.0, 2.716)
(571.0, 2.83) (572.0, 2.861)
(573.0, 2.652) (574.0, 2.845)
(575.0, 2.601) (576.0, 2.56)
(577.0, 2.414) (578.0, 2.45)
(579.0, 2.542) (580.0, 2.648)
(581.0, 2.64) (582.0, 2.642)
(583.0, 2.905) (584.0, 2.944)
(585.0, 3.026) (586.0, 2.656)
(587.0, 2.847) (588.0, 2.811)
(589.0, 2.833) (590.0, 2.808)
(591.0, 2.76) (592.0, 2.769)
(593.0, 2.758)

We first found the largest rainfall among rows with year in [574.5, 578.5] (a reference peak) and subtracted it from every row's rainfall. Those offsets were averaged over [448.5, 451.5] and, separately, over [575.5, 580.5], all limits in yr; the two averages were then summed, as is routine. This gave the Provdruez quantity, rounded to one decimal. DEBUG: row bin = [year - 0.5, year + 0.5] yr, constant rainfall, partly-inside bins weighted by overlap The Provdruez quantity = -1.2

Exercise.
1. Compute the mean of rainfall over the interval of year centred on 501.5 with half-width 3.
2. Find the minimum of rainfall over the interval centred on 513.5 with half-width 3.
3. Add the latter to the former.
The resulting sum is 6.2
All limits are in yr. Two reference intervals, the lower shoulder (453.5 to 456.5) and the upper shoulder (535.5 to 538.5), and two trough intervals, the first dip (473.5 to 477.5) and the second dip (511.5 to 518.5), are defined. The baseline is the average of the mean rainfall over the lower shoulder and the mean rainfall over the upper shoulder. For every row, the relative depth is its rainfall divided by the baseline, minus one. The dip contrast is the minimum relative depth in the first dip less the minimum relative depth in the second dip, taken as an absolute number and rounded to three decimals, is 0.110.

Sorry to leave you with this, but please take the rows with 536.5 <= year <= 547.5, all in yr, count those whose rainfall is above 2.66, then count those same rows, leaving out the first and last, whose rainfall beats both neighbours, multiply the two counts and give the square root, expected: 5.7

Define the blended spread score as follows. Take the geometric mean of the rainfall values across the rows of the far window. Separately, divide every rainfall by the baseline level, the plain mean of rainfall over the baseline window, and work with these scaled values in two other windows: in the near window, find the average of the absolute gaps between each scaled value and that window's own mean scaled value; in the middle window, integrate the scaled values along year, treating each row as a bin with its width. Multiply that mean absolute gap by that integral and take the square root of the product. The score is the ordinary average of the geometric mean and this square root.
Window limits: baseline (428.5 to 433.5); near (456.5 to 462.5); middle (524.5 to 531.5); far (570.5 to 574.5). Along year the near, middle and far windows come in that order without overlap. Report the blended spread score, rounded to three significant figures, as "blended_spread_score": 1.65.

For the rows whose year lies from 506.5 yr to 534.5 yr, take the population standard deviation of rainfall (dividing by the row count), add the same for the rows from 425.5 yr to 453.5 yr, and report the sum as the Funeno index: 0.63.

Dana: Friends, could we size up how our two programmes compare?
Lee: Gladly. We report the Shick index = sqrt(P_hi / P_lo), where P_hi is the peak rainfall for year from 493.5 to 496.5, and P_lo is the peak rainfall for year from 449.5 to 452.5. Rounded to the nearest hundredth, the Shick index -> 1.42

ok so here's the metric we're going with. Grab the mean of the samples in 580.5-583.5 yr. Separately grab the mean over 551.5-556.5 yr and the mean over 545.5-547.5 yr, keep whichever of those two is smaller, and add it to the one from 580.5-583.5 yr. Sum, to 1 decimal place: 5.7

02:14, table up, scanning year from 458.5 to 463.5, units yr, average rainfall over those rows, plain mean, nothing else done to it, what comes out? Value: 2.08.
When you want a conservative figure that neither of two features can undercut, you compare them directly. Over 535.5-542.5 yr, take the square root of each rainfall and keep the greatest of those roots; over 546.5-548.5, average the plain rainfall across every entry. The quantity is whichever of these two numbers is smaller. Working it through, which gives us 1.75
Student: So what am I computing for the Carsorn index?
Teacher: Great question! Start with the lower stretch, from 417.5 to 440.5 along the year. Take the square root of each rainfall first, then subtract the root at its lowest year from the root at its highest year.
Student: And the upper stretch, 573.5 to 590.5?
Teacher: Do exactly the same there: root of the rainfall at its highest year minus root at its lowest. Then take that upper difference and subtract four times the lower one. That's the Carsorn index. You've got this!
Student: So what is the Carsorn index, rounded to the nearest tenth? 1.1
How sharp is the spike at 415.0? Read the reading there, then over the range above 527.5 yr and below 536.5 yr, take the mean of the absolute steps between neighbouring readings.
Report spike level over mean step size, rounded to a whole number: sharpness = 34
